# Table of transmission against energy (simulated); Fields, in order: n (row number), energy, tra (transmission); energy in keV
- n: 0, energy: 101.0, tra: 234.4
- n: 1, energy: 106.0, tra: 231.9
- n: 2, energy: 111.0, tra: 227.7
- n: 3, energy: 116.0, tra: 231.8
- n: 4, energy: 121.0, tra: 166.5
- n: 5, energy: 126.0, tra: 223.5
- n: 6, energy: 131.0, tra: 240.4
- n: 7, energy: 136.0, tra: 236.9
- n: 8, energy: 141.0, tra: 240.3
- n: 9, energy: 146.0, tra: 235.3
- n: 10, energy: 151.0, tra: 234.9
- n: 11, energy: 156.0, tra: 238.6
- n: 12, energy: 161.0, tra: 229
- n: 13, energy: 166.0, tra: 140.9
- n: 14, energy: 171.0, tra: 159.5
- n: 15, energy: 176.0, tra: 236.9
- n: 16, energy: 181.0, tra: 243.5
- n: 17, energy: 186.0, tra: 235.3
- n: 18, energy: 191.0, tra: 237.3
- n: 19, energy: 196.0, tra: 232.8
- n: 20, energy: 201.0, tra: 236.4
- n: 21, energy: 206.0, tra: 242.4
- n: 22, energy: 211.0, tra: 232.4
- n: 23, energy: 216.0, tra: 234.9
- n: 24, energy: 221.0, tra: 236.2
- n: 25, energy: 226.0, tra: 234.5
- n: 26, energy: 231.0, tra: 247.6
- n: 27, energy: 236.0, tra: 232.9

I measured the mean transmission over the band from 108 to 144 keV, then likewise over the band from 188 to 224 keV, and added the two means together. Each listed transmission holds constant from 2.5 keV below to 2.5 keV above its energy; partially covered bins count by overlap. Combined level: 460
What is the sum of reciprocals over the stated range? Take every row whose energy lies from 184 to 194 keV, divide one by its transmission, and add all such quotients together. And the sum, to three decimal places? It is 0.008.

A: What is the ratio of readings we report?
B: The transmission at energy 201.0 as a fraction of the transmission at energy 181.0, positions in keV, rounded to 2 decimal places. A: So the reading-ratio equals 0.97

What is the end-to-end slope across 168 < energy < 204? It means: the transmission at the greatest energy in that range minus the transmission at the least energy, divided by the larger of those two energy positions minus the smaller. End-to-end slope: 2.6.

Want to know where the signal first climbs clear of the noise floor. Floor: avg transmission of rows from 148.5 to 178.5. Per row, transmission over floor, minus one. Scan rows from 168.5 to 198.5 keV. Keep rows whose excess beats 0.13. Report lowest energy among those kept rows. 176.0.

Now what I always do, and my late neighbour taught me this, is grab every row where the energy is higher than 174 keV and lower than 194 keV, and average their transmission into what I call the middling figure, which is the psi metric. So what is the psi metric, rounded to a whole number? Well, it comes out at 238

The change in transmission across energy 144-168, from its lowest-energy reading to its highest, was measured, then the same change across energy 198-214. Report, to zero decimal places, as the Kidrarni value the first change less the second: -90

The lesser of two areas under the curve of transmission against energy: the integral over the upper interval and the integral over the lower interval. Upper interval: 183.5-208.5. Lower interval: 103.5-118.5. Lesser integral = 3457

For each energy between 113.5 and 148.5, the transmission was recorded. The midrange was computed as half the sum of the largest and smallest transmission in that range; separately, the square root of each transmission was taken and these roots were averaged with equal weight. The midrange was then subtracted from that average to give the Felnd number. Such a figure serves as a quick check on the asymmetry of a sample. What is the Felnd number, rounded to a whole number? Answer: -188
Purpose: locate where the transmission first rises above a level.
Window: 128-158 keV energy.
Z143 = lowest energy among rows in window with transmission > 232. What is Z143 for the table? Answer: 131.0 keV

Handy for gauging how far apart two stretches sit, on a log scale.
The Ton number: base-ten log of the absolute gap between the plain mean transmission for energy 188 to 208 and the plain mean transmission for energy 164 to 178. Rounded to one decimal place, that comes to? 1.8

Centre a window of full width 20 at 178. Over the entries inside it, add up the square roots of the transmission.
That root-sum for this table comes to 59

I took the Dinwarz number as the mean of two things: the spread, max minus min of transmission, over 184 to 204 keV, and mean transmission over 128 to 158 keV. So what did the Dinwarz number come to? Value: 121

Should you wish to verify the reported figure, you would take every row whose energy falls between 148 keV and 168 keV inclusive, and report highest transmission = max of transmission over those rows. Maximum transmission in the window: 238.6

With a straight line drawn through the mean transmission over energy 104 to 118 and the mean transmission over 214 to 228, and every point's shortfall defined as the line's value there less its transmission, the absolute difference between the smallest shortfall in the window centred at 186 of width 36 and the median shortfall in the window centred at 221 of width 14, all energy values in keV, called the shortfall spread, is 10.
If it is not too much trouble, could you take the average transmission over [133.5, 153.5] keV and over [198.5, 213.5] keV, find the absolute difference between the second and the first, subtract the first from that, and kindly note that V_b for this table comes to -237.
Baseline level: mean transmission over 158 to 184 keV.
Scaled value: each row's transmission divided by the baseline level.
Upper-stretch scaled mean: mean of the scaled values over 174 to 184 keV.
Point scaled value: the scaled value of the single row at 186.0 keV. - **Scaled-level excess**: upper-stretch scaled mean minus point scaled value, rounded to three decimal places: 0.024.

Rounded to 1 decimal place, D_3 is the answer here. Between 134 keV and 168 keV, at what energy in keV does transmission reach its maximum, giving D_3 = 141.0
